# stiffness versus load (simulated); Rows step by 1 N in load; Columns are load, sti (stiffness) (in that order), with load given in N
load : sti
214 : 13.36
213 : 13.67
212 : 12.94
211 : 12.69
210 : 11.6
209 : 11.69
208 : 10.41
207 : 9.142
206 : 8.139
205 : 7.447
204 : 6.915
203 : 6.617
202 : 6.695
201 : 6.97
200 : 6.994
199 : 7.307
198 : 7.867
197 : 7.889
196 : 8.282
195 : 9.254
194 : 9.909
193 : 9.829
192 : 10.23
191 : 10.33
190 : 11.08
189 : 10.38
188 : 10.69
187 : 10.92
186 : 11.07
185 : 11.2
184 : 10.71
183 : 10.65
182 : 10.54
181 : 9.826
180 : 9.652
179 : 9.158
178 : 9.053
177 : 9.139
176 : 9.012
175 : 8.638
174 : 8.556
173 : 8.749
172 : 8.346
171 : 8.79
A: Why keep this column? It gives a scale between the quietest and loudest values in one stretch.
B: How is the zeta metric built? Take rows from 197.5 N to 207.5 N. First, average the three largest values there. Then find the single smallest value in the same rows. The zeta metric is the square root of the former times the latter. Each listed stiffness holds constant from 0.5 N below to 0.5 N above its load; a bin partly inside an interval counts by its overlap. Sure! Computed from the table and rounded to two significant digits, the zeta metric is 7.4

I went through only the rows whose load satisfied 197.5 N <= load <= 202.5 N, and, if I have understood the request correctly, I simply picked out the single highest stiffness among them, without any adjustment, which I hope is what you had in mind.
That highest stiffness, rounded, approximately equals 7.867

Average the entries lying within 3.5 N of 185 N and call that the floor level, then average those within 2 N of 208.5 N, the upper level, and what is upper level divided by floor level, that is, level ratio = 0.99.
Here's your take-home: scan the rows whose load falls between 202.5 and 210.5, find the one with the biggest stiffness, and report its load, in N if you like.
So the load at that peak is 209 N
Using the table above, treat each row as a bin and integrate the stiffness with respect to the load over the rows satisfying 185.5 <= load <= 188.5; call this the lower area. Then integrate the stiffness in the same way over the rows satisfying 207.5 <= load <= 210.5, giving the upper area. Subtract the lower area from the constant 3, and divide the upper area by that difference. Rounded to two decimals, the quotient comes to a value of -1.14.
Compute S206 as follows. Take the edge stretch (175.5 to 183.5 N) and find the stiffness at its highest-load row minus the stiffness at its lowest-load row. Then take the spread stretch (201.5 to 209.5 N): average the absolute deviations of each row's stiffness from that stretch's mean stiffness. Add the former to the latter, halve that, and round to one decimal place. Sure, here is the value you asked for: 1.6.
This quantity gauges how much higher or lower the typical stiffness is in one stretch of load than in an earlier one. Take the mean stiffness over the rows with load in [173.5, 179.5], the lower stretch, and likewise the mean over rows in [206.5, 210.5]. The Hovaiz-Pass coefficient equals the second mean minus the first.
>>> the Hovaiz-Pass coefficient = 2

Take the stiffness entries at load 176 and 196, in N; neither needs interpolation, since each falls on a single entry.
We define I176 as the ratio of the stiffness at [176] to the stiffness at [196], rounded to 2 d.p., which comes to 1.09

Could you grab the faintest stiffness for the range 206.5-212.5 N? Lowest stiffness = 9.142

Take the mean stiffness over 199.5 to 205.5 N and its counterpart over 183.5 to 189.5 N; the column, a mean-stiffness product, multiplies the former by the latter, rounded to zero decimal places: 75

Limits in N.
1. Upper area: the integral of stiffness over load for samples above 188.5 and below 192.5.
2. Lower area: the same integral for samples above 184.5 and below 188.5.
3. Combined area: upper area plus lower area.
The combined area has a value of 86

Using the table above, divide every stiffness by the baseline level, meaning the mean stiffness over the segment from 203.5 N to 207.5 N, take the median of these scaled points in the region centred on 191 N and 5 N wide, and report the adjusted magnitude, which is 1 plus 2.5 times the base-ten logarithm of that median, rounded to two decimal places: 1.29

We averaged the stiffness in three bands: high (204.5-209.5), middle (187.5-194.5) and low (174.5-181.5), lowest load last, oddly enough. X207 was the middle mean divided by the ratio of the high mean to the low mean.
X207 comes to 10.2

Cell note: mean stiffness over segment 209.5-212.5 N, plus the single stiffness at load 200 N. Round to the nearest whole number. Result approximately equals 19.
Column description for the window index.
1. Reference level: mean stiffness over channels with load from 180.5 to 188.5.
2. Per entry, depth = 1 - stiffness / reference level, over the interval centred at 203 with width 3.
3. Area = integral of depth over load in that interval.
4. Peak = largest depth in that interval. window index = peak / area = 0.34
